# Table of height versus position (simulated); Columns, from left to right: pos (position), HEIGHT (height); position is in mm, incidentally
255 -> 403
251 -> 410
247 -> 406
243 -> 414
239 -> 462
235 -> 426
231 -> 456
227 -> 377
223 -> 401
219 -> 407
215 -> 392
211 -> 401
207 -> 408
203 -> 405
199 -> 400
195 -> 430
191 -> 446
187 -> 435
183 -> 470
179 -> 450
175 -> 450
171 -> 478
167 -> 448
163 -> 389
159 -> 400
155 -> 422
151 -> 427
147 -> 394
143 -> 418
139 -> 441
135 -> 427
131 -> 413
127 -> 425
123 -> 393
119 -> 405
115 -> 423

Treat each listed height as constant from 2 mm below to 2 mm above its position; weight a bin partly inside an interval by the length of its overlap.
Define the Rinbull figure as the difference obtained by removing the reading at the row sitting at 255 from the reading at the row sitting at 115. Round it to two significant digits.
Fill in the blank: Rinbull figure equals 20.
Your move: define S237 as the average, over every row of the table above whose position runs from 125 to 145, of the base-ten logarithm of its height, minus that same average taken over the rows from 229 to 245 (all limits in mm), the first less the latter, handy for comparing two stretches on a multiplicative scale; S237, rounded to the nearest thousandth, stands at -0.014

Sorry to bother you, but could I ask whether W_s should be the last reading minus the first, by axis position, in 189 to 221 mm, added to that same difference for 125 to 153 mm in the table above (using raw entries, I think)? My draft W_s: -37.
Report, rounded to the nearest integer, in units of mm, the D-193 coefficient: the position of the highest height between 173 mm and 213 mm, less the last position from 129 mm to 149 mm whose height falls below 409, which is 36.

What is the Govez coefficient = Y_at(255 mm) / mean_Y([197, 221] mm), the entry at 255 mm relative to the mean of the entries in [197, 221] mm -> 1.00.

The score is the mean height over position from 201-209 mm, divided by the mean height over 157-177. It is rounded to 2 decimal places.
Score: 0.94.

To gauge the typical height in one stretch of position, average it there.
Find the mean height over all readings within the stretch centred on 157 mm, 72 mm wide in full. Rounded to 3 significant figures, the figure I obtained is 429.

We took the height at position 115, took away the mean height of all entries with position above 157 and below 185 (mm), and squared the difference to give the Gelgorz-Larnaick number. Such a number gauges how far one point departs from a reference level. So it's 314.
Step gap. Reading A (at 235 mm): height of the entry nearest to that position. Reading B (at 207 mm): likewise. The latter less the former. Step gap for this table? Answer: -18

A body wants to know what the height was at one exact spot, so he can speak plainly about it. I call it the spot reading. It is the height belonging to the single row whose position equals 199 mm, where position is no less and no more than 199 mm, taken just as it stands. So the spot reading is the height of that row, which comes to 400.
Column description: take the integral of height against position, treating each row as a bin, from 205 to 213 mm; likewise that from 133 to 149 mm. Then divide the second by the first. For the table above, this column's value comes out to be 2.1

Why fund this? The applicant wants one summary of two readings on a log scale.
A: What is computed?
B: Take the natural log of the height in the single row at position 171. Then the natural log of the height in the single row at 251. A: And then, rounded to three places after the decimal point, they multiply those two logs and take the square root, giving 6.092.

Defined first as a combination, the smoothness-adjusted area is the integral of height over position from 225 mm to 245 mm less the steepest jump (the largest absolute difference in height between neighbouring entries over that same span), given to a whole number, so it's 8461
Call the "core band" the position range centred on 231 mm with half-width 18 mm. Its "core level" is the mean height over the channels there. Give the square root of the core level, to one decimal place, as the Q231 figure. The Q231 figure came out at 20.4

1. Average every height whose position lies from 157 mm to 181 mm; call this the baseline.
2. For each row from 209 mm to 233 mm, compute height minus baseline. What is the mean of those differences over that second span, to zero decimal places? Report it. -30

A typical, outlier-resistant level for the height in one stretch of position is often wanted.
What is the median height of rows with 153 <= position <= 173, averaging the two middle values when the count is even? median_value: 422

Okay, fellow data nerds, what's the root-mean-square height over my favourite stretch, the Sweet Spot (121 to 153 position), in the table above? 418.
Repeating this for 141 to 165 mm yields 409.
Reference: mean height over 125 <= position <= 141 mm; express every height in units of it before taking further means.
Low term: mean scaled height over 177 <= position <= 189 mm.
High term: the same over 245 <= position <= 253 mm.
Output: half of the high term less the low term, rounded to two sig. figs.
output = -0.051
